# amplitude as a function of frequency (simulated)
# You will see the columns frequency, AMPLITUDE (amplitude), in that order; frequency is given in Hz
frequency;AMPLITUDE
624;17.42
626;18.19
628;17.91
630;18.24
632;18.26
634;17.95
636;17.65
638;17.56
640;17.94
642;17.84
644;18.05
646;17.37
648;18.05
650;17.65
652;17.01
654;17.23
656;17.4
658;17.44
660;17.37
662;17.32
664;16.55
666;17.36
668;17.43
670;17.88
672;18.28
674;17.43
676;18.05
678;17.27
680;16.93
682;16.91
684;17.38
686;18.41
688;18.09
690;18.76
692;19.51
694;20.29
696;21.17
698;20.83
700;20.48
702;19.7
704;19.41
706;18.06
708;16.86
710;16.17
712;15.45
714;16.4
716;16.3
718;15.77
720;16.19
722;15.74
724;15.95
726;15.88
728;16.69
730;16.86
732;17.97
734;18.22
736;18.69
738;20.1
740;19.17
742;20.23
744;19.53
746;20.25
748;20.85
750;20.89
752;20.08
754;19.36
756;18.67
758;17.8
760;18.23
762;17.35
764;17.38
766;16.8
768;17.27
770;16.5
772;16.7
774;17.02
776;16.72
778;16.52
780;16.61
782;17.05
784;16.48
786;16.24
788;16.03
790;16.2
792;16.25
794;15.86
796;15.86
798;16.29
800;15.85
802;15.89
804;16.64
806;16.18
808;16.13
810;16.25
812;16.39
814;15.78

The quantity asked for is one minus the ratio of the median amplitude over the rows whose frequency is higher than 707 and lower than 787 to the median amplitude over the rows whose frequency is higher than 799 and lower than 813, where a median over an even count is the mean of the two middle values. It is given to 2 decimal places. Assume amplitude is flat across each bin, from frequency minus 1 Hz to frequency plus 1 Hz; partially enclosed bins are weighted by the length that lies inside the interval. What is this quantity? -0.05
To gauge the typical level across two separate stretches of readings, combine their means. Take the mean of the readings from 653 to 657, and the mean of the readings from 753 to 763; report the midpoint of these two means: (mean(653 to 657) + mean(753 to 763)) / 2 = 17.8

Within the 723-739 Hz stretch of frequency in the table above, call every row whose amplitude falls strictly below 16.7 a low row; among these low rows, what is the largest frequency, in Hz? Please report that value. 728 Hz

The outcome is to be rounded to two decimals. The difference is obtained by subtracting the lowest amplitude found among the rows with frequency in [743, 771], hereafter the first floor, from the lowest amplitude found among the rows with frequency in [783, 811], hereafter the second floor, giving -0.65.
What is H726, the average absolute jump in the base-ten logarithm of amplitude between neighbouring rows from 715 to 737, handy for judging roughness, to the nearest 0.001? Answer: 0.012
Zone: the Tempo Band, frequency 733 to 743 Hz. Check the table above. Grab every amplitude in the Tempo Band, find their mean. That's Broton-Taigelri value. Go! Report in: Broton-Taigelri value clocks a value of 19.3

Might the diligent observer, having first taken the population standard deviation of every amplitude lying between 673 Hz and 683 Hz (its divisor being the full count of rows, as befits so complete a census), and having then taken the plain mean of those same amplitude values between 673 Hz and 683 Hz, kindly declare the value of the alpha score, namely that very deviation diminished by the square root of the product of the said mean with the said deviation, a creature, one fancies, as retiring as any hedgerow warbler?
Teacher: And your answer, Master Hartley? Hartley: -2.3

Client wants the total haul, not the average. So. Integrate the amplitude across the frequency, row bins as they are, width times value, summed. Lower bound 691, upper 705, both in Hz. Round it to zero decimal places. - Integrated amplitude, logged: 283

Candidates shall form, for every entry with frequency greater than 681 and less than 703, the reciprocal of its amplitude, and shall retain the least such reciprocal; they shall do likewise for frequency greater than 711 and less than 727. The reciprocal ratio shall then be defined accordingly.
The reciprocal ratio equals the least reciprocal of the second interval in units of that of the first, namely 1.29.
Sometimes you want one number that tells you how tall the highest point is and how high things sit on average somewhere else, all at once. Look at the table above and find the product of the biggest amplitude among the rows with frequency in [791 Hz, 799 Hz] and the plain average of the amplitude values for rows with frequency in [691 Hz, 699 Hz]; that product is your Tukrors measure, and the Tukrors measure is 333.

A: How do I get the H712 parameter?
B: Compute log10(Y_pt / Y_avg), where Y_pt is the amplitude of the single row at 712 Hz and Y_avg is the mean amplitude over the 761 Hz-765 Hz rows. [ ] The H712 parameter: -0.05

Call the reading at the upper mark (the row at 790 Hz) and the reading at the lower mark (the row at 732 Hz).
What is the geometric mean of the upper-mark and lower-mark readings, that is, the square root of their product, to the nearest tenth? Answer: 17.1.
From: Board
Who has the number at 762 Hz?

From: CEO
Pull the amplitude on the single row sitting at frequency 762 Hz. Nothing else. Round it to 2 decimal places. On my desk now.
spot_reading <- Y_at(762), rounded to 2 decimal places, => 17.35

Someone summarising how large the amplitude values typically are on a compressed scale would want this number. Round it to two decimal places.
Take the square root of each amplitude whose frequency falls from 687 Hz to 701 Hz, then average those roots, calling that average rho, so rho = 4.46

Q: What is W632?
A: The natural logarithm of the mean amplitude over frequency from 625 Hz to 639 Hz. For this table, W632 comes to 2.89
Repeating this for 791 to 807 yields 2.78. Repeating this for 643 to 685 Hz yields 2.86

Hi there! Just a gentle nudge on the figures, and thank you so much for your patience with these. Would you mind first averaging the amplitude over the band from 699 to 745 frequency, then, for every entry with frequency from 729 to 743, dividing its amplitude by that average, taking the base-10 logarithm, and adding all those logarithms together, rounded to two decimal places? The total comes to 0.18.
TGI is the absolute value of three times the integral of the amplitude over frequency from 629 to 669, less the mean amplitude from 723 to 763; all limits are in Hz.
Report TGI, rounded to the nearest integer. 2091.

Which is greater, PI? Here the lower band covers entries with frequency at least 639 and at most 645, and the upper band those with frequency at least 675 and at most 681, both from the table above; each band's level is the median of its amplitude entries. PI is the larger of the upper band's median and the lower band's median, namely 17.9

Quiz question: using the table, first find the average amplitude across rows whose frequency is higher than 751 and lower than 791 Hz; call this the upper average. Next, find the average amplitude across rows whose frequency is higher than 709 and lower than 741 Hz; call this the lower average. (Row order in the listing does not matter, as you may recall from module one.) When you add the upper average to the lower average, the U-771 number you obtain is 34.2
